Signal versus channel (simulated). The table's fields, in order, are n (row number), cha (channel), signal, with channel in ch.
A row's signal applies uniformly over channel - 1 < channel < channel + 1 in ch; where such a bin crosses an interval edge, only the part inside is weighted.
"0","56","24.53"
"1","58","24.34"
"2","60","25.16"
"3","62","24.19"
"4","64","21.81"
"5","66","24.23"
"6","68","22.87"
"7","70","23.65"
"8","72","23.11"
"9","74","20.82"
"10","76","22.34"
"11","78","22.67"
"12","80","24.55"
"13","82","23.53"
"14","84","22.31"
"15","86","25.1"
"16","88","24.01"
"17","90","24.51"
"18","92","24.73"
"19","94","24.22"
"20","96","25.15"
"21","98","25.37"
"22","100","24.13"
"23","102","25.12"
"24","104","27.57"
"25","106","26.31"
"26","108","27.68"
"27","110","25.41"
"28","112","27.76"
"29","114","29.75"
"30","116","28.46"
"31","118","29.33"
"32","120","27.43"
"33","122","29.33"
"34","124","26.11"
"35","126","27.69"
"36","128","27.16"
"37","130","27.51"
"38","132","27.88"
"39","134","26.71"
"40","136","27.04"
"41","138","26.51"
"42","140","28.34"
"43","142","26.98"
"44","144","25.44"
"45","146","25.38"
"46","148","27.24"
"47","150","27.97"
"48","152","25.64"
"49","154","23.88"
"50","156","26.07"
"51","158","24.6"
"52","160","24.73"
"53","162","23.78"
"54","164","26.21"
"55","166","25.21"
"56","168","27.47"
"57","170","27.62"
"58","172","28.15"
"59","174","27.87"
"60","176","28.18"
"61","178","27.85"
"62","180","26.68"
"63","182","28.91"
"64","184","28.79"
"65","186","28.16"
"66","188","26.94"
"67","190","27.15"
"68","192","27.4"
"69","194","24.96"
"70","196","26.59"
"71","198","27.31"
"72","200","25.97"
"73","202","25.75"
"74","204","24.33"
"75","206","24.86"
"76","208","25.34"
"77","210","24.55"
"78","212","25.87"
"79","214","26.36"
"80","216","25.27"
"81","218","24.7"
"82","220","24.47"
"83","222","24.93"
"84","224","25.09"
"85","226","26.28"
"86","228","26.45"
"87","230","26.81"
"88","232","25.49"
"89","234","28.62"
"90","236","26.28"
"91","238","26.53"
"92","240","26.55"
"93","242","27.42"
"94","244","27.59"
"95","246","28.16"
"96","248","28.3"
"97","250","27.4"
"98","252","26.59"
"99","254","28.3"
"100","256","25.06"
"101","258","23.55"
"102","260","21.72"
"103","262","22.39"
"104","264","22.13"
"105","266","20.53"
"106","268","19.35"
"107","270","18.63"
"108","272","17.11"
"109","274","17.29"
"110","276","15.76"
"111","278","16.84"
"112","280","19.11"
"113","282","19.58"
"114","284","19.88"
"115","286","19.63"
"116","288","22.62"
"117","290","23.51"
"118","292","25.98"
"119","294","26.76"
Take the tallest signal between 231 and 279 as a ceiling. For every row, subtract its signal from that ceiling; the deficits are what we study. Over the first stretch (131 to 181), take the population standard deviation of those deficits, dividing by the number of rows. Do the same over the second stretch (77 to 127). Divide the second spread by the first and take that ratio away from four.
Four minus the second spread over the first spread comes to 2.5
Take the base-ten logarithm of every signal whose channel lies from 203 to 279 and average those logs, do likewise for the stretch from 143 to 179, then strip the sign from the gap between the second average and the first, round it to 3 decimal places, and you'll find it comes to 0.039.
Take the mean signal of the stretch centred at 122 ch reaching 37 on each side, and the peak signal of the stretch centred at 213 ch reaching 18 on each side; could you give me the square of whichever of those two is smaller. 701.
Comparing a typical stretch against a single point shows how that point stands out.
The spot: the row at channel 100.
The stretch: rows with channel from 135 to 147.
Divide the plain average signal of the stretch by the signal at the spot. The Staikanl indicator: 1.10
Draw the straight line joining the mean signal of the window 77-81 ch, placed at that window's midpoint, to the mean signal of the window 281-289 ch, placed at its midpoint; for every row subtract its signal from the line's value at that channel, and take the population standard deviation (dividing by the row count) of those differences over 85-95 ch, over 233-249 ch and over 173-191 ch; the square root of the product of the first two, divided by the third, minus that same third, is 0.06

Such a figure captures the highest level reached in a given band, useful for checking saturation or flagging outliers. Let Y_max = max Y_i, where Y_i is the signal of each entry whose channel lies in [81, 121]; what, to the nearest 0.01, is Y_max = 29.75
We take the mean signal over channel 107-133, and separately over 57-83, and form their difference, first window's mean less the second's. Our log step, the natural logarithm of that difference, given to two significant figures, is 1.5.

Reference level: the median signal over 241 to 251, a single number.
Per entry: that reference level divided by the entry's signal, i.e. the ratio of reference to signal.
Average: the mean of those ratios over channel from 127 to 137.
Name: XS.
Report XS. 1.01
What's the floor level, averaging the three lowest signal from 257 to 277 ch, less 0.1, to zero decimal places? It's 17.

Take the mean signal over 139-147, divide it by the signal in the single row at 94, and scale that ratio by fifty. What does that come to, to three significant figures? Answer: 54.8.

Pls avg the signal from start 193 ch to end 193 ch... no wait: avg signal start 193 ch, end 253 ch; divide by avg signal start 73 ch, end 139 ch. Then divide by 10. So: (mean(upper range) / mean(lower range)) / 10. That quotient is 0.101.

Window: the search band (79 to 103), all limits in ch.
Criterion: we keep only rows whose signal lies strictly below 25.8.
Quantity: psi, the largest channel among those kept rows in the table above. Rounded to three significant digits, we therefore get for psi 102 ch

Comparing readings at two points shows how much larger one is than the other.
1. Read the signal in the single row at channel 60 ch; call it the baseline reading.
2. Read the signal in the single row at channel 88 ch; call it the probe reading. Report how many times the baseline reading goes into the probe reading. 0.95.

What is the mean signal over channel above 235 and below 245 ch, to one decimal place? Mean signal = 26.9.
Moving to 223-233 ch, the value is 26.0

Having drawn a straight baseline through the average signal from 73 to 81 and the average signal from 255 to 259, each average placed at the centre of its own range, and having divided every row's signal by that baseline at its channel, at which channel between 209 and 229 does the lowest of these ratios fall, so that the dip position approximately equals 220 ch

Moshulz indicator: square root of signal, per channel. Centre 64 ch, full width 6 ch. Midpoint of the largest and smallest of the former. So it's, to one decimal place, 4.8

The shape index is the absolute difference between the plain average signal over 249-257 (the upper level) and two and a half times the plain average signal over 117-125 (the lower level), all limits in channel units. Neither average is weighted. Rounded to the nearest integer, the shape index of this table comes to 43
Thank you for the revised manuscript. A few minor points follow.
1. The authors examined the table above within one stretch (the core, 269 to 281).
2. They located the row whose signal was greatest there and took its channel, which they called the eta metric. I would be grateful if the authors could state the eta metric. 280 ch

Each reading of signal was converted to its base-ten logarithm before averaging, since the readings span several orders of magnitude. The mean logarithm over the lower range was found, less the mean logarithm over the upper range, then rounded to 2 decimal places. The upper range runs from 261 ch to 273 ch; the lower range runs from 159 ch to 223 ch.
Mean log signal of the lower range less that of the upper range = 0.12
